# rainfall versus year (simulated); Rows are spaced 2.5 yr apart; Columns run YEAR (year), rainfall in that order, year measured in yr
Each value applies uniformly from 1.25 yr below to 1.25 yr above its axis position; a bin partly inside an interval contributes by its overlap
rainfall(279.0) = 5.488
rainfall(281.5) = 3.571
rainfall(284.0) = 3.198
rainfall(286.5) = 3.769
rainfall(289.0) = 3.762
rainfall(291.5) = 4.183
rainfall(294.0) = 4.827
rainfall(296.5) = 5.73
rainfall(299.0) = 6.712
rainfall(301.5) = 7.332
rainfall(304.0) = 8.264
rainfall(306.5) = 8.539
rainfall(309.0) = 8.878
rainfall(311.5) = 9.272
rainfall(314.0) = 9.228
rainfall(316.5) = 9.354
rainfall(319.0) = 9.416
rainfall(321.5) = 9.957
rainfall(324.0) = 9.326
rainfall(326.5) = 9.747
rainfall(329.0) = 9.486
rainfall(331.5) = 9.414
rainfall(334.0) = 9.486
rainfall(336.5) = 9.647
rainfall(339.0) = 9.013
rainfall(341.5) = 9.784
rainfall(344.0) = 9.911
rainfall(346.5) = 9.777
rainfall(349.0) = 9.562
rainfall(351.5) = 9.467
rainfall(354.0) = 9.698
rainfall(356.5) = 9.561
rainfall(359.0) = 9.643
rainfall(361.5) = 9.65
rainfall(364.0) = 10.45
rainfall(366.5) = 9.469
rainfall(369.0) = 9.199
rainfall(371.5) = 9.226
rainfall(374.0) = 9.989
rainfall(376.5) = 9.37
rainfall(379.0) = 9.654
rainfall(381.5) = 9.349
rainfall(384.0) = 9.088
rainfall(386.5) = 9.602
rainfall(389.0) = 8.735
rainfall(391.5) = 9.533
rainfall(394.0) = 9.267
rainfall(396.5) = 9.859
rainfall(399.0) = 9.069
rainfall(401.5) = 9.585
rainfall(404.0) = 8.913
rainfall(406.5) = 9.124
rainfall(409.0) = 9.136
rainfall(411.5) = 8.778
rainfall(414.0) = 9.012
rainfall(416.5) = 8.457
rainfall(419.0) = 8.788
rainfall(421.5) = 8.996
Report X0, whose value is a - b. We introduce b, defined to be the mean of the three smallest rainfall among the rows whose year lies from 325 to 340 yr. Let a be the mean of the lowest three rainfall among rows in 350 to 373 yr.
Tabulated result 0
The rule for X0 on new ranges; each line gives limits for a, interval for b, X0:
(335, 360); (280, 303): 6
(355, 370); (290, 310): 4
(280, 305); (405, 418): -5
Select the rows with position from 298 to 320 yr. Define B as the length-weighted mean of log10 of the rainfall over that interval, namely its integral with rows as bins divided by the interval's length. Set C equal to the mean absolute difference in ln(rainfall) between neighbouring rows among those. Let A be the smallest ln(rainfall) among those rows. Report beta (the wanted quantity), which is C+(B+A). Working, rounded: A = 1.90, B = 0.930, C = 0.044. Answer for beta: 2.88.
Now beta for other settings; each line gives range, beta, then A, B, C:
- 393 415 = 3.18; 2.17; 0.963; 0.046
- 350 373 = 3.23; 2.22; 0.982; 0.032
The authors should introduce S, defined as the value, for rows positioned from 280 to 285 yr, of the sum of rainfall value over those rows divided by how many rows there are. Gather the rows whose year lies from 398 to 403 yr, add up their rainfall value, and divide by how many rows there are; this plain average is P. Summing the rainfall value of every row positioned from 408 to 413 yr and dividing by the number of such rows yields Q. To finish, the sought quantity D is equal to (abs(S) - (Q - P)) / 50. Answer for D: 0.075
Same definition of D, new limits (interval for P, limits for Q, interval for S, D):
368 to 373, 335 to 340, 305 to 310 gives 0.172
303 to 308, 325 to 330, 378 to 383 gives 0.166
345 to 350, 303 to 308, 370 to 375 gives 0.218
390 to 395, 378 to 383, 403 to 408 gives 0.178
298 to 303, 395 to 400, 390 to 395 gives 0.139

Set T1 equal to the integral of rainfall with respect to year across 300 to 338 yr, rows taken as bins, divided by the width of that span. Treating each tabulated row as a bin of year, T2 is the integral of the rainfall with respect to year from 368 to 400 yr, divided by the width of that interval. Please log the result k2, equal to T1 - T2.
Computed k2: -0.2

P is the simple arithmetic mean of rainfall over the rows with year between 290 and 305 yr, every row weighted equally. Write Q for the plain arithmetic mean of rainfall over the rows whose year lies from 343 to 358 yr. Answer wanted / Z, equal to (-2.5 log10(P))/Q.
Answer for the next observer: -0.205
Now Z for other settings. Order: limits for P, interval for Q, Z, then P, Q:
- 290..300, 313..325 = -0.193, 5.4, 9.5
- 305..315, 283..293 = -0.639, 9.0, 3.7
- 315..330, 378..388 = -0.260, 9.5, 9.4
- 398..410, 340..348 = -0.245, 9.2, 9.8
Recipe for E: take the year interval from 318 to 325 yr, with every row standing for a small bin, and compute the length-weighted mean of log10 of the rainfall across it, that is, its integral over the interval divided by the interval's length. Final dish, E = 0.98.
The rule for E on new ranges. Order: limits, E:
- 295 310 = 0.87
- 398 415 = 0.96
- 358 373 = 0.98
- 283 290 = 0.55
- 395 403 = 0.98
